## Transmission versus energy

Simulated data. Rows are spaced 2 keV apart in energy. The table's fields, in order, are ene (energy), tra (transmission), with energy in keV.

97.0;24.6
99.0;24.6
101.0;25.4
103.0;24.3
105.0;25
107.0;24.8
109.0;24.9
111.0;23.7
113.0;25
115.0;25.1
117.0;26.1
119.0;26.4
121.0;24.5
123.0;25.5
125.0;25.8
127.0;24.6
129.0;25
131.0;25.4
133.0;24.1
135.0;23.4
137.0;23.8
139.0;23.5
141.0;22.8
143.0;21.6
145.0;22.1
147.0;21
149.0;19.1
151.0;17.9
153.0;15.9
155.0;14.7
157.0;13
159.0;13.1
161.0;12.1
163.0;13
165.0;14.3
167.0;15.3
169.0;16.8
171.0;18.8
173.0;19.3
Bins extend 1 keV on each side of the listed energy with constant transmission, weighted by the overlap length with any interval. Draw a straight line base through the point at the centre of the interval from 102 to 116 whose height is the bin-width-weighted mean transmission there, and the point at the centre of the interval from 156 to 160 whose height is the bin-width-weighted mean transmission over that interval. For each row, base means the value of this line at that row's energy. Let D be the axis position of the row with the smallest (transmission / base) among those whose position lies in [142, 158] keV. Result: 157.0 keV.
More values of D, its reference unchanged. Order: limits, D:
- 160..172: 161.0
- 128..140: 129.0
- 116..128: 121.0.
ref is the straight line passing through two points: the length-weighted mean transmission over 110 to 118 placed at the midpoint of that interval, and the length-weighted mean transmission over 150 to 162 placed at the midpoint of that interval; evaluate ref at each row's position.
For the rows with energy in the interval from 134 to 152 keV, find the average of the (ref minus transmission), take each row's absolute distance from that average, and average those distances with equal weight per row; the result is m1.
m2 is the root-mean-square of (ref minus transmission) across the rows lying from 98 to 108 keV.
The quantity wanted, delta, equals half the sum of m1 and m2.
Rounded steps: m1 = 0.72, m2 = 3.0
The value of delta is 1.87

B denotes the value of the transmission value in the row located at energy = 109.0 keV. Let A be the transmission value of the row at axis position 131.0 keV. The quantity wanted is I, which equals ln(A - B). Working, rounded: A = 25.4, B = 24.9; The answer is -1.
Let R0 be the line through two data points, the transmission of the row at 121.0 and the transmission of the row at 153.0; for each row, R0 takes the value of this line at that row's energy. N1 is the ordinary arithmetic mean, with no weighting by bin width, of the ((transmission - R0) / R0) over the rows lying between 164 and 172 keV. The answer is 0.38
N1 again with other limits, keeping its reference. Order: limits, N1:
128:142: 0.16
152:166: -0.04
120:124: 0.03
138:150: 0.18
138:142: 0.19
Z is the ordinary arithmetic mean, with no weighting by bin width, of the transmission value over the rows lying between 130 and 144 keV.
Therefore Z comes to 23.5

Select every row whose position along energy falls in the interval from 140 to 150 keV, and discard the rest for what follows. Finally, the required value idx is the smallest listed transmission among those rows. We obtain 19.1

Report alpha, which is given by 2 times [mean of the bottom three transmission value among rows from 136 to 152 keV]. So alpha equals 39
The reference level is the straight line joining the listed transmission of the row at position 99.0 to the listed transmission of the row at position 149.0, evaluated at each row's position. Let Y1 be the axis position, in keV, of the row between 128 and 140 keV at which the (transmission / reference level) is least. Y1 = 135.0 keV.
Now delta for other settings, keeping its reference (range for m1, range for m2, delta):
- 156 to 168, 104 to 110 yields 1.71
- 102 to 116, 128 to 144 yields 2.62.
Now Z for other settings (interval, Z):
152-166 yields 13.7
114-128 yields 25.4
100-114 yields 24.7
